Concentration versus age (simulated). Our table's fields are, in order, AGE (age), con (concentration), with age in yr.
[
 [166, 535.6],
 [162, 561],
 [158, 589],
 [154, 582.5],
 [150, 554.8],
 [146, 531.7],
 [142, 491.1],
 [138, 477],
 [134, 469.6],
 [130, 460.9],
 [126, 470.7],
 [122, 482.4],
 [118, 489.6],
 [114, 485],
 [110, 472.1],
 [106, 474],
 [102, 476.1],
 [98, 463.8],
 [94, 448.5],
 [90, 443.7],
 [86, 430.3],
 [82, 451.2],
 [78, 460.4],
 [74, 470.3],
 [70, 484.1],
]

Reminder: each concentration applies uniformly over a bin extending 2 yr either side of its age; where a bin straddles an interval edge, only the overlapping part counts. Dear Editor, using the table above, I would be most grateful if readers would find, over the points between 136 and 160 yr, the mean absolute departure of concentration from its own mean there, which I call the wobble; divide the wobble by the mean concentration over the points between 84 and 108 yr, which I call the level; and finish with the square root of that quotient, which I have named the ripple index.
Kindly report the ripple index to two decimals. 0.29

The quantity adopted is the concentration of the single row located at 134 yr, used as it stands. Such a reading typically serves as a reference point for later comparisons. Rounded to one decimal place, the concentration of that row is 469.6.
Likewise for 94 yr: 448.5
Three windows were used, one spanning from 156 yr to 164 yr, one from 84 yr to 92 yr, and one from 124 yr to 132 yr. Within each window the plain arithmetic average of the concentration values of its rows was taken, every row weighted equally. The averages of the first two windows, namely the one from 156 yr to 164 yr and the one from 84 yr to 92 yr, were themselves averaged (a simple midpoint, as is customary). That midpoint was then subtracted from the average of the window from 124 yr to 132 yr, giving -40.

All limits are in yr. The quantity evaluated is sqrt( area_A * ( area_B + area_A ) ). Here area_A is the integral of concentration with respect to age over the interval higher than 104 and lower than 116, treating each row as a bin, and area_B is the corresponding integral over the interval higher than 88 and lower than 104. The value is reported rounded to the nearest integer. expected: 8644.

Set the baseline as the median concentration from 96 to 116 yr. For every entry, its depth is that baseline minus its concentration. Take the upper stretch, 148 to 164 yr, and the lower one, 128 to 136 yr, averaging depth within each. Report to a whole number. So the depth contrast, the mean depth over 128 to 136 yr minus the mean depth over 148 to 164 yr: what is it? 107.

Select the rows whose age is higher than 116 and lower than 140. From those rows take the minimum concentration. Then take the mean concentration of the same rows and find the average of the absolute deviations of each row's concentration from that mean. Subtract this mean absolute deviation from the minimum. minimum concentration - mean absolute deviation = 453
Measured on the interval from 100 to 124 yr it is 466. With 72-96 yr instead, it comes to 420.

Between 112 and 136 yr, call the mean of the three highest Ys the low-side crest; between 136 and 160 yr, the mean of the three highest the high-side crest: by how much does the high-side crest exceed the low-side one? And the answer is 90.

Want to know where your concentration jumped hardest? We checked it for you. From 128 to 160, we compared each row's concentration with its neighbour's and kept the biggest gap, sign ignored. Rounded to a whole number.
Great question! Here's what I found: 41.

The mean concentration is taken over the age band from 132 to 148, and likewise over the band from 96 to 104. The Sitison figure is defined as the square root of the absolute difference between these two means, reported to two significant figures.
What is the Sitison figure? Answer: 4.7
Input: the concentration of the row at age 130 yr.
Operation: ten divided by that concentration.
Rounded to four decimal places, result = 0.0217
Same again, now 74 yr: 0.0213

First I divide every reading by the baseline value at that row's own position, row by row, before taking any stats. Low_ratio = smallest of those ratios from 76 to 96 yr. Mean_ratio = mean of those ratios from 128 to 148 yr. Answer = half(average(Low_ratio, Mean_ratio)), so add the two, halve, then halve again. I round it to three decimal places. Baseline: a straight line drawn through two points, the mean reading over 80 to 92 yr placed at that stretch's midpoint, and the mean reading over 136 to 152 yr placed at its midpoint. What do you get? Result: 0.483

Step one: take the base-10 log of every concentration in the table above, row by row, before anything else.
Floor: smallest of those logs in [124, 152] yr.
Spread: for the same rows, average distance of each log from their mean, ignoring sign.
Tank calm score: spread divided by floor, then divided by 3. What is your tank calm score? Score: 0.0030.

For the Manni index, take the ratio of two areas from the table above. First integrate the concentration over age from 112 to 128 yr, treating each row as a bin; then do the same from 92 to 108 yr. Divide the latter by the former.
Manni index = 0.97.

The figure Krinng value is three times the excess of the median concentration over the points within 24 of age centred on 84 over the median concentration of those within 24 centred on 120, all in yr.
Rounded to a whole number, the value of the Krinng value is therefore -82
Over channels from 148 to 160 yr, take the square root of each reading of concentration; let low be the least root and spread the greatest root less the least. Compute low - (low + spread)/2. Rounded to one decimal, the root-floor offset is 11.4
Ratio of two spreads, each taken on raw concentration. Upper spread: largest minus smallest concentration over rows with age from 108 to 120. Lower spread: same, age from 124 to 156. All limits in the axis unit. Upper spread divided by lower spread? 0.14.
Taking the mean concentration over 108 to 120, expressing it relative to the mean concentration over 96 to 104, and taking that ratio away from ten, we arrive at 8.97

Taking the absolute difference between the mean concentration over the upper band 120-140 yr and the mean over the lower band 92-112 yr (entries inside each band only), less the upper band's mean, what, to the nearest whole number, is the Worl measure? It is -467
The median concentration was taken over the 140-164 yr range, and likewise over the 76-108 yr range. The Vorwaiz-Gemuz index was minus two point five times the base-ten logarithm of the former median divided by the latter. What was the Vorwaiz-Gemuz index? -0.22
